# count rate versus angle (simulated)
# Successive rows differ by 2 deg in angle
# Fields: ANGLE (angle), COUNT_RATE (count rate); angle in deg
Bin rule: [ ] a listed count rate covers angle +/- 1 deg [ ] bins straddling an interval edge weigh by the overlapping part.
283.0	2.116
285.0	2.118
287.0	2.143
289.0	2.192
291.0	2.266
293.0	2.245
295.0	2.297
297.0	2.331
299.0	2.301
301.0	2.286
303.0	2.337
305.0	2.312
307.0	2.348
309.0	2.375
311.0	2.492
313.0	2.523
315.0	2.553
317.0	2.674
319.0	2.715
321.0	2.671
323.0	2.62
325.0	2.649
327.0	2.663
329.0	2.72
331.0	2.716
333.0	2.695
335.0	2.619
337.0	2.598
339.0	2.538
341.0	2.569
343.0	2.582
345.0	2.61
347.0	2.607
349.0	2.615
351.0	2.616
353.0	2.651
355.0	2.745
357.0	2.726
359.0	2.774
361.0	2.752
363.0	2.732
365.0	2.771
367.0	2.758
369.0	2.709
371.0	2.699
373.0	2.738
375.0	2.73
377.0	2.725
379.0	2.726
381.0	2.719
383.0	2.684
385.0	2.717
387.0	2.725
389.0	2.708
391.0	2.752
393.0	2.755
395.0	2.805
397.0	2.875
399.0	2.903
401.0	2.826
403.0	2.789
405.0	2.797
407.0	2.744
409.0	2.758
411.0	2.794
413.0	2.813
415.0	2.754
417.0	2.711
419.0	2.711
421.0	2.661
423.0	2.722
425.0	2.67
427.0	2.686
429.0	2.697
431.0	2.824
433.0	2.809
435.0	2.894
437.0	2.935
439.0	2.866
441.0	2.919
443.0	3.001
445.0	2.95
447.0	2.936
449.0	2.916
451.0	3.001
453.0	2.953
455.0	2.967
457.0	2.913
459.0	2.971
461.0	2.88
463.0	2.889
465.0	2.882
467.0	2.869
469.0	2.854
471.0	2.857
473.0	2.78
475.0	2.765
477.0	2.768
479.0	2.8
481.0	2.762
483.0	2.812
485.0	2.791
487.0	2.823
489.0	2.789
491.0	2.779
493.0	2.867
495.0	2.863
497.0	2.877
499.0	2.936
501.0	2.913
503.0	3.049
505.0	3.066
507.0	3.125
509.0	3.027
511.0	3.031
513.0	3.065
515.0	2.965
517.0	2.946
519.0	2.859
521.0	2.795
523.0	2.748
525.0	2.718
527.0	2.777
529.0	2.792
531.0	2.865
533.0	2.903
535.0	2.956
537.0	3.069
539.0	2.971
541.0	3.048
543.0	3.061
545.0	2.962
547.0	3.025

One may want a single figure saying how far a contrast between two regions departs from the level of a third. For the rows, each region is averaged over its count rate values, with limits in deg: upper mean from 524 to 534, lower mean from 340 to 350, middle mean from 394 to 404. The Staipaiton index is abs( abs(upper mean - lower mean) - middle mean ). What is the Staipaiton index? 2.63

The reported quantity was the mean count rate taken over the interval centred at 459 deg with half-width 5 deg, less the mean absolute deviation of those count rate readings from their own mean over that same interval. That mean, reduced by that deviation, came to 2.89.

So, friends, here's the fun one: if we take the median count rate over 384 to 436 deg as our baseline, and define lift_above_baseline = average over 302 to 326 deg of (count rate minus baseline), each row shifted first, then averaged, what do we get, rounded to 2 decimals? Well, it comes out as -0.23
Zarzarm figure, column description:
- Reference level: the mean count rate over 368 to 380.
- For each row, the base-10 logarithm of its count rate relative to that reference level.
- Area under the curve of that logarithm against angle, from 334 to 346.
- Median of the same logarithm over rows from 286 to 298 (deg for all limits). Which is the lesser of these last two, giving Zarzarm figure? -0.266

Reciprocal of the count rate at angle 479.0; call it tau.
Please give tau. 0.357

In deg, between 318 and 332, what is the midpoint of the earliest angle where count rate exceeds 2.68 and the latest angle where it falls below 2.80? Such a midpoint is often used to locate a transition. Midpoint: 325 deg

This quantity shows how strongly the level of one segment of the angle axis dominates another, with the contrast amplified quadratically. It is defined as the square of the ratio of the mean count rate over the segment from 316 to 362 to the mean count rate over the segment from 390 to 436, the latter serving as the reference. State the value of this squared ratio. 0.92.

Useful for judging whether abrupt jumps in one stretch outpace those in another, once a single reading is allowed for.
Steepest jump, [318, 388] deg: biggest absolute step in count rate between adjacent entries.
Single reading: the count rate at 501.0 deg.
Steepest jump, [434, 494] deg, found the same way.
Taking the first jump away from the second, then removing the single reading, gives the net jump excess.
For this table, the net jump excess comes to -2.92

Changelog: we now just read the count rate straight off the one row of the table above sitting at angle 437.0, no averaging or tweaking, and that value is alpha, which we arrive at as 2.935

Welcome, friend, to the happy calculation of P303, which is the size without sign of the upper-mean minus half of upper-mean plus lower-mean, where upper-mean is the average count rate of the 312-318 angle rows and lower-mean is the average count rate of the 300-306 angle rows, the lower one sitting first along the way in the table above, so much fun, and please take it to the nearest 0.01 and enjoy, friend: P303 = 0.14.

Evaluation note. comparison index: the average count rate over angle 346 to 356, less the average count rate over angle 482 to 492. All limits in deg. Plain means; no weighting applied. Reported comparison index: -0.15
